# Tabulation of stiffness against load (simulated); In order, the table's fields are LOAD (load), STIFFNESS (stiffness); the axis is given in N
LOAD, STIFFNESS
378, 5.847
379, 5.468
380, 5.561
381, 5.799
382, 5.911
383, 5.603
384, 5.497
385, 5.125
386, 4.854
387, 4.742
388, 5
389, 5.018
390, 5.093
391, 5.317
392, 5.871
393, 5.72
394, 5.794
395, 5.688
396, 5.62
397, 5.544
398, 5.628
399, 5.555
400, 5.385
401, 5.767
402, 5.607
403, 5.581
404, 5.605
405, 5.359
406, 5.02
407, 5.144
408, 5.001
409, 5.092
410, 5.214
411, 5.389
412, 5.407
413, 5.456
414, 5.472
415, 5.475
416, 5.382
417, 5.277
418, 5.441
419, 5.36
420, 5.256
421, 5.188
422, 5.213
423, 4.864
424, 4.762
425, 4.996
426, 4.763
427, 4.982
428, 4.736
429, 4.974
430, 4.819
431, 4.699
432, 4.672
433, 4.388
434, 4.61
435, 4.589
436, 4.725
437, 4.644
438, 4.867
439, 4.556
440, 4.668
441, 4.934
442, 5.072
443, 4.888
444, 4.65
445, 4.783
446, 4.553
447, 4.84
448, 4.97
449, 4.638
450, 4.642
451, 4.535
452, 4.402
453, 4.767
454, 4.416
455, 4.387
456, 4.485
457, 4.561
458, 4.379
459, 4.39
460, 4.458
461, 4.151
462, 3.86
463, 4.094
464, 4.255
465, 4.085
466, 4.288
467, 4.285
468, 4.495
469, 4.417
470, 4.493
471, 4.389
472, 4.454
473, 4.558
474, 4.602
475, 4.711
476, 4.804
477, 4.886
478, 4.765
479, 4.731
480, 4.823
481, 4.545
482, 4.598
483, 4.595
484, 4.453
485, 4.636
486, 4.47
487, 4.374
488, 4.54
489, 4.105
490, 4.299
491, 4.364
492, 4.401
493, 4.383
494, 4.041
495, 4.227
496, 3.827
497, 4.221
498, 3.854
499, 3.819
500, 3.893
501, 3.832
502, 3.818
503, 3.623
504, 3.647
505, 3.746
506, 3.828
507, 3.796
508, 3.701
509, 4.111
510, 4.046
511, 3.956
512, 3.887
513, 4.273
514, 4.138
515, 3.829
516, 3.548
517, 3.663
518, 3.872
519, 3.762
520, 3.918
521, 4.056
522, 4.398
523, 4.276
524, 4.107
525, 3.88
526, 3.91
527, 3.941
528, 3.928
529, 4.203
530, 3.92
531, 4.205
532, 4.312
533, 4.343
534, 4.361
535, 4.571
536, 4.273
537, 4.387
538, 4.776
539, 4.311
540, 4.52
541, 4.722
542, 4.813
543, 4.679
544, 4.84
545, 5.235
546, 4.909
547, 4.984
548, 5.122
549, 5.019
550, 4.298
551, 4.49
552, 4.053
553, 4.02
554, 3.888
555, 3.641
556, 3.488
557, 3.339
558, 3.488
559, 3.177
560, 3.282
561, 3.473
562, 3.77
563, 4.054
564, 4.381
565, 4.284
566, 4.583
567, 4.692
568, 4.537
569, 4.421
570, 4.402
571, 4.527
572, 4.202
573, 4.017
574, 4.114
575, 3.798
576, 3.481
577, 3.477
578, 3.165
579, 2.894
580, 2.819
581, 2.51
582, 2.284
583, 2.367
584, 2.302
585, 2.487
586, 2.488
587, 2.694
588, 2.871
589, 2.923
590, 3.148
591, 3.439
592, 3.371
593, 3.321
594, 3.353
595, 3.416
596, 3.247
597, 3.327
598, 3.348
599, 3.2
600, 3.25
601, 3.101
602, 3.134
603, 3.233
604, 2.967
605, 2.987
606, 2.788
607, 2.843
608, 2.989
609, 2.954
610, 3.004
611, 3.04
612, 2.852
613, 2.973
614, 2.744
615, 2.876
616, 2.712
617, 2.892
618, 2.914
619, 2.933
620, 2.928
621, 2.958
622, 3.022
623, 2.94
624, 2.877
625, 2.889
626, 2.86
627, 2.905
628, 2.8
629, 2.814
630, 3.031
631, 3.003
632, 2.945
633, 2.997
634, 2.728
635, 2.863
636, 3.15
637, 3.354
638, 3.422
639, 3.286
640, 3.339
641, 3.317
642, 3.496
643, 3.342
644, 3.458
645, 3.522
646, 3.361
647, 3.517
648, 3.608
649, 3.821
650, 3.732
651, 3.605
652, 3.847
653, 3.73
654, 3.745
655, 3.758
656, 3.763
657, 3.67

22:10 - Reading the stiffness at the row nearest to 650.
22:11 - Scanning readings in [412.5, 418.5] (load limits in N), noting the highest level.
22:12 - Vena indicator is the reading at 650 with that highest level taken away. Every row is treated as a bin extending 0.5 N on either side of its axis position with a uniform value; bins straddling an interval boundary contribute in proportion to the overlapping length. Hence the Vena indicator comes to -1.7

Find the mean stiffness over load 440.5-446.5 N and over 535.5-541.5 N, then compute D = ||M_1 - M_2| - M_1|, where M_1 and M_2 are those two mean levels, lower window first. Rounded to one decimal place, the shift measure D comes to 4.5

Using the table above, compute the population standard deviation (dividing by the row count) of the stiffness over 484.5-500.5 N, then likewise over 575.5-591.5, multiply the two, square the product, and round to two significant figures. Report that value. 0.011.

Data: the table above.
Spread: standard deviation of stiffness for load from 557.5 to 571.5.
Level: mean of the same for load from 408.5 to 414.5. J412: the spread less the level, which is -4.8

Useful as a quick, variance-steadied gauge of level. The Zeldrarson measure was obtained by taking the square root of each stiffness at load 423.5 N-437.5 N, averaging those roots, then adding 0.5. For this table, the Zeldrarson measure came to 2.7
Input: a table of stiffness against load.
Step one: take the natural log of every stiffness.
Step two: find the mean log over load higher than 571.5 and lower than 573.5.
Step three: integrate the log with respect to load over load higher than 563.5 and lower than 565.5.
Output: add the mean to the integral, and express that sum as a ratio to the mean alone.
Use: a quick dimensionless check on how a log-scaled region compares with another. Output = 3.1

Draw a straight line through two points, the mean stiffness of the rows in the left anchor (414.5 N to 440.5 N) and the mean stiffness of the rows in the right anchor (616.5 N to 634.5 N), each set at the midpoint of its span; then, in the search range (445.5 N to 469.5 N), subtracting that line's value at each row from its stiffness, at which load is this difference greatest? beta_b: 448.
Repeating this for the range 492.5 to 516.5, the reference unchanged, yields 513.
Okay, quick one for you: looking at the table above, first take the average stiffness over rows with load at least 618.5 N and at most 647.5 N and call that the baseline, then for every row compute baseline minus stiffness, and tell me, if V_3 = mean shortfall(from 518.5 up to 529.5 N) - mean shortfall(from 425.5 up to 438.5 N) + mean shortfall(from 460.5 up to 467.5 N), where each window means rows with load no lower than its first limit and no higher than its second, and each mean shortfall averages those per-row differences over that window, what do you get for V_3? -0.35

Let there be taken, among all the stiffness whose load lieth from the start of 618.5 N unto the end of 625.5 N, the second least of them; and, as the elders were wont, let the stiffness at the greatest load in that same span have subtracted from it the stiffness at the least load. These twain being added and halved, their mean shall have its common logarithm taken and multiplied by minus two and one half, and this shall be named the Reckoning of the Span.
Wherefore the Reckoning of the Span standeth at -0.38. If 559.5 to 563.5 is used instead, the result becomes -0.82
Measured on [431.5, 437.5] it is -0.90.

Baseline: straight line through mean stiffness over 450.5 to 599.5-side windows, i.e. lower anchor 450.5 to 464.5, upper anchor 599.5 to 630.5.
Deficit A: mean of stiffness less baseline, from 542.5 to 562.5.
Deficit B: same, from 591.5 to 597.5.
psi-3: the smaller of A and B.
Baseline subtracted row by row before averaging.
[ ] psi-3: 0.21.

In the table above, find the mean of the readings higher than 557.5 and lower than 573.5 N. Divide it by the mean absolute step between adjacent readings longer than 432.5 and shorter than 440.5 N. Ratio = 26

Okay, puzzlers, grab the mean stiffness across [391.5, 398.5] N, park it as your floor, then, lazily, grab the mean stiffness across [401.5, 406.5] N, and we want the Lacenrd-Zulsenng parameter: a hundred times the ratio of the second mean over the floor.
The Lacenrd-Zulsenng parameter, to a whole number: 95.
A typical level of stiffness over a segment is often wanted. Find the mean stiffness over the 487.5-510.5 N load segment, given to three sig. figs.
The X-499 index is 4.01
